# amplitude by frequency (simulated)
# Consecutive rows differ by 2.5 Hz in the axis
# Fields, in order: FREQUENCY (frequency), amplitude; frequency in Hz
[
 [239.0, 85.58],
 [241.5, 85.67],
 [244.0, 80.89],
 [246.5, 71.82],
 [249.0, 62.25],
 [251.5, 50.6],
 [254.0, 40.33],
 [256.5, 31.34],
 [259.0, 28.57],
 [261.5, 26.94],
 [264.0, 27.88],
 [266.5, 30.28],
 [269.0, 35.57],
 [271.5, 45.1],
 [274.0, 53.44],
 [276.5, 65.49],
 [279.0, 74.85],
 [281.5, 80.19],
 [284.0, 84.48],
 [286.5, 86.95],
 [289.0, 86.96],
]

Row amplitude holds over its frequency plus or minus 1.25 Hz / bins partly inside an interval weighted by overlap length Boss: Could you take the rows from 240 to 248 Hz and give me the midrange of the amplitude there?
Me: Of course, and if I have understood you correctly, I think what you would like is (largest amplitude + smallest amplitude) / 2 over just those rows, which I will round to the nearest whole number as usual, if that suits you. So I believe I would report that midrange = 79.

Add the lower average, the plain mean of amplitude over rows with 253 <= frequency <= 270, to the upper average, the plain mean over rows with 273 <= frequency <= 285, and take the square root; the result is 10.2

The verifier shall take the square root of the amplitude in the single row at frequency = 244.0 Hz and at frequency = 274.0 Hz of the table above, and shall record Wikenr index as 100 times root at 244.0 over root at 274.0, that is 123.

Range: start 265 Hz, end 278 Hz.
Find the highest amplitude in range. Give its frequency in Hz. 276.5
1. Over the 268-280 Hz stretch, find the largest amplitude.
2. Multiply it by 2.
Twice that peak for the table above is 150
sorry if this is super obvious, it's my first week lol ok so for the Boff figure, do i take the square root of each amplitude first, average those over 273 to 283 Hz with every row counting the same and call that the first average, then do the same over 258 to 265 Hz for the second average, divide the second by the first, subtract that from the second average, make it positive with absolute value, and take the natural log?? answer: 1.53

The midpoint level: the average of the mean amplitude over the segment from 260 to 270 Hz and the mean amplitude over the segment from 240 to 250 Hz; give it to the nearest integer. 53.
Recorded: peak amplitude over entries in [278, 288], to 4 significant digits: 86.95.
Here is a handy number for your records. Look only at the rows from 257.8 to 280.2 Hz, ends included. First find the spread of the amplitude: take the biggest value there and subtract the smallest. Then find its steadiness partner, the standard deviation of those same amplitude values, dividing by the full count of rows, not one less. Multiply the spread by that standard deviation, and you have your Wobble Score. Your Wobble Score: 806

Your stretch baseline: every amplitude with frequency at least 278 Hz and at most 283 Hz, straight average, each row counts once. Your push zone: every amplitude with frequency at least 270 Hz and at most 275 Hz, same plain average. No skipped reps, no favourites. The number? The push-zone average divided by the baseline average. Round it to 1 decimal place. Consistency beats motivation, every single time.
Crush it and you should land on 0.6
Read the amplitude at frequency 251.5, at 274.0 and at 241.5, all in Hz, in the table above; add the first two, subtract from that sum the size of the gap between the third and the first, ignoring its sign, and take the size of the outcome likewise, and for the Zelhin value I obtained 69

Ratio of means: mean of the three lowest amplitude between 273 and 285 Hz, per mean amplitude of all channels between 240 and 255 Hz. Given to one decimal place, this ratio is 1.0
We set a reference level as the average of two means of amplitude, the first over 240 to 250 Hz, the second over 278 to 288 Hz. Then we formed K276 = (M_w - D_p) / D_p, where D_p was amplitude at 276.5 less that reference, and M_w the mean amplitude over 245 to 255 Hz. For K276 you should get -5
